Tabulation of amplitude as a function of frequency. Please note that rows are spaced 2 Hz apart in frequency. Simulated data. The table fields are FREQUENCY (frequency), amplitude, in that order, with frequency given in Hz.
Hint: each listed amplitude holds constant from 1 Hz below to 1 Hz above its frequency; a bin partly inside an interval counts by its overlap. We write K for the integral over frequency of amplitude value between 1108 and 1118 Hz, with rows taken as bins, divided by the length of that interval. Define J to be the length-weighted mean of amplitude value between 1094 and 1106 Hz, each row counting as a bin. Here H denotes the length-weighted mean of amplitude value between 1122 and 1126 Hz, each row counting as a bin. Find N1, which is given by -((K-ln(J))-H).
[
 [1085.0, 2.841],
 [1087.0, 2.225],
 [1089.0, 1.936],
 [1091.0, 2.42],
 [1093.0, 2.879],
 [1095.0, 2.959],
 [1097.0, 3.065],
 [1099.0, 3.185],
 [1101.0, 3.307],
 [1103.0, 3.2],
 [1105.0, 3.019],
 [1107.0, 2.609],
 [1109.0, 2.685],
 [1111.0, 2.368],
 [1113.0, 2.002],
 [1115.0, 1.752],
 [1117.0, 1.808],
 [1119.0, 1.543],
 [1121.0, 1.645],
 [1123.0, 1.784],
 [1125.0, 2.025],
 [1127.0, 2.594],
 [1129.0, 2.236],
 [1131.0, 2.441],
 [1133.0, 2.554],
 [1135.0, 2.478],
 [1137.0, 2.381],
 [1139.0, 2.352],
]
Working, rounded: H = 1.90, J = 3.12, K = 2.12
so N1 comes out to 0.9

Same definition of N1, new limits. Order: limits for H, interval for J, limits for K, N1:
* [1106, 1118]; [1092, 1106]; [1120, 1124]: 1.6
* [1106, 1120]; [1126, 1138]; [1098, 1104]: -0.2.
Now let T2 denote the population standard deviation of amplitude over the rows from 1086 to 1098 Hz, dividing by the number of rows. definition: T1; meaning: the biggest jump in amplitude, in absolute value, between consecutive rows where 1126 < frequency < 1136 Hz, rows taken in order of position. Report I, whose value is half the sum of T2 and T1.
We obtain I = 0.39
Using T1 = 0.4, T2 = 0.42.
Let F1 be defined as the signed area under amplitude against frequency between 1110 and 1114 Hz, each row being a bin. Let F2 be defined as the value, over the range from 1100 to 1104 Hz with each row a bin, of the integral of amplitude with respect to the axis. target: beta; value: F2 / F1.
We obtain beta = 1.49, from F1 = 8.7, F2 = 13.0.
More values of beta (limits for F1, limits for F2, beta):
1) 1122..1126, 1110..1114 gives 1.15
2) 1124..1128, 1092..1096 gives 1.26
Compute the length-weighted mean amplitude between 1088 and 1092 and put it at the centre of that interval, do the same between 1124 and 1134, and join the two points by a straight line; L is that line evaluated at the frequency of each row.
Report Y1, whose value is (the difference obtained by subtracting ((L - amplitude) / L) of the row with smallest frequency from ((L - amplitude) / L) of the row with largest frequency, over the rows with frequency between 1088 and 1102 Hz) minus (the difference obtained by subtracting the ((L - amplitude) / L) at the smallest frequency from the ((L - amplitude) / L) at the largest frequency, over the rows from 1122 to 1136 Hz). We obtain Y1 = -0.3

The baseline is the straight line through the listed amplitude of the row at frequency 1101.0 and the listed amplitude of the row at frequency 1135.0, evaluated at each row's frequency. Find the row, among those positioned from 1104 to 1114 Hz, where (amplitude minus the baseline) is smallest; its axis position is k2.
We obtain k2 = 1113.0 Hz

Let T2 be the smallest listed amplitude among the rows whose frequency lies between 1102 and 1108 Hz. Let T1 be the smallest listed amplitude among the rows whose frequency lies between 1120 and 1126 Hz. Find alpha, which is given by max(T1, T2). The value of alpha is 2.61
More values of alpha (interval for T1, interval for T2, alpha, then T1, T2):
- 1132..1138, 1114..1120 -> 2.38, 2.381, 1.543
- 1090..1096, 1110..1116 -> 2.42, 2.42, 1.752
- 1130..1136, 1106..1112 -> 2.44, 2.441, 2.368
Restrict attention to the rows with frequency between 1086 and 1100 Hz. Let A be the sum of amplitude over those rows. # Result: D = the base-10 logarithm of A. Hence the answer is 1.27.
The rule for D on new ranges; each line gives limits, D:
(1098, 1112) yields 1.31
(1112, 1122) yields 0.94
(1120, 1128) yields 0.91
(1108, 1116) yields 0.94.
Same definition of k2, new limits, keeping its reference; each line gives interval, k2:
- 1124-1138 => 1125.0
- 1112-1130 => 1119.0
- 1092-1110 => 1093.0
